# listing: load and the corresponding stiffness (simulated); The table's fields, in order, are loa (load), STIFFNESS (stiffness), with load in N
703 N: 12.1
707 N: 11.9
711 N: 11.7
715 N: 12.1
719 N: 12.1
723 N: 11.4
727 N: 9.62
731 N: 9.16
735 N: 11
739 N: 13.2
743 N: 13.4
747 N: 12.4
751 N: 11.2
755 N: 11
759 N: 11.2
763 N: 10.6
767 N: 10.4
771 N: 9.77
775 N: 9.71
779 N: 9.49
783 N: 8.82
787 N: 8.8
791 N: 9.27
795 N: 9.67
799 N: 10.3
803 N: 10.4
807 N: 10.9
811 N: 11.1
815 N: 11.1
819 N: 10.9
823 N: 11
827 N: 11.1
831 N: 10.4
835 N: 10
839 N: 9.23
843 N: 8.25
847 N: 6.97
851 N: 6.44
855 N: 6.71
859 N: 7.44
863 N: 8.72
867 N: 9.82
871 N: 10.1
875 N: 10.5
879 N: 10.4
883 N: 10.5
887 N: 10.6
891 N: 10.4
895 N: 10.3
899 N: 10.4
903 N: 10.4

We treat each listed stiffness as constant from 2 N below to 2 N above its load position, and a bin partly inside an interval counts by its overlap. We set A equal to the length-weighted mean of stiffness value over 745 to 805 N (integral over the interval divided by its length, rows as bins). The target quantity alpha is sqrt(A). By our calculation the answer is 3.19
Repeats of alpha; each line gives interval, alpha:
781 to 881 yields 3.09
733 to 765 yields 3.43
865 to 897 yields 3.21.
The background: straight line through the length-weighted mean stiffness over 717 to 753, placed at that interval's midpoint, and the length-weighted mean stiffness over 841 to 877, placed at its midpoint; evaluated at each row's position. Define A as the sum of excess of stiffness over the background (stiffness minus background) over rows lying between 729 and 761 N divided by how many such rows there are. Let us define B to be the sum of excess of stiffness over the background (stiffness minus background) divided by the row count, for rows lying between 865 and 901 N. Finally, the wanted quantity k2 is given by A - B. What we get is -2.29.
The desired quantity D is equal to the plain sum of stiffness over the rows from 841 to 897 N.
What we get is 127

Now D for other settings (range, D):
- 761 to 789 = 68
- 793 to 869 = 180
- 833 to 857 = 48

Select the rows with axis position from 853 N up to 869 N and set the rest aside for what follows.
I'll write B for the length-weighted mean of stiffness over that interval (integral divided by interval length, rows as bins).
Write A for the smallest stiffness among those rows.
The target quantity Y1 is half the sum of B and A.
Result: 7.4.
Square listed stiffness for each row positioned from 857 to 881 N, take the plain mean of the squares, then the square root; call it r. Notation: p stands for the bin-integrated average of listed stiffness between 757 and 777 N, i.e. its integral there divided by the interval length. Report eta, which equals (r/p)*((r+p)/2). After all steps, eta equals 9.2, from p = 10.3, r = 9.6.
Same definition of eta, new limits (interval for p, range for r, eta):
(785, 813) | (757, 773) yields 10.7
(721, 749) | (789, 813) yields 9.8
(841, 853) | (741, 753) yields 16.8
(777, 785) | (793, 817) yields 11.4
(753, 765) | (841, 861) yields 6.0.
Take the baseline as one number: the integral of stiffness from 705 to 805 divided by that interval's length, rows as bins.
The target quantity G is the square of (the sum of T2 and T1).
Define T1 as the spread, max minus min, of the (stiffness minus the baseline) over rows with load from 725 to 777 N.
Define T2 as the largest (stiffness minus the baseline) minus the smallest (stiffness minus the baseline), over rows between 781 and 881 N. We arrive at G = 79.2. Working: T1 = 4.2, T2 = 4.7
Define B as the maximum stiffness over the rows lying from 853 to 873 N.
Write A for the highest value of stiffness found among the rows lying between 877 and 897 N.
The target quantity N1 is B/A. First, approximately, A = 10.6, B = 10.1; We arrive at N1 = 0.95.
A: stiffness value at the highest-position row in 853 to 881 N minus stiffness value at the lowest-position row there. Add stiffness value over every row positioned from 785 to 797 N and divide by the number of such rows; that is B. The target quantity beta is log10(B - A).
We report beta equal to 0.74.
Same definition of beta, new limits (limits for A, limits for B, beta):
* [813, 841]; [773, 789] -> 1.04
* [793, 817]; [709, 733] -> 0.98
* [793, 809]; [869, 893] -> 0.96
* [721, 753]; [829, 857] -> 0.93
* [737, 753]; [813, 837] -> 1.11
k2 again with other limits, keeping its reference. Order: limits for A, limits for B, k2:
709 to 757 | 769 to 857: -0.08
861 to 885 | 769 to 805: 2.62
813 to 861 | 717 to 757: 0.24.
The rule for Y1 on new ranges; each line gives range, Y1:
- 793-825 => 10.2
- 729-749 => 10.5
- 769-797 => 9.1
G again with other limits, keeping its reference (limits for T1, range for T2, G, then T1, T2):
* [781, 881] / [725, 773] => 79.2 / 4.7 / 4.2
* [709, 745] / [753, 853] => 81.0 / 4.2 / 4.8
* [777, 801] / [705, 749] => 32.9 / 1.5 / 4.2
